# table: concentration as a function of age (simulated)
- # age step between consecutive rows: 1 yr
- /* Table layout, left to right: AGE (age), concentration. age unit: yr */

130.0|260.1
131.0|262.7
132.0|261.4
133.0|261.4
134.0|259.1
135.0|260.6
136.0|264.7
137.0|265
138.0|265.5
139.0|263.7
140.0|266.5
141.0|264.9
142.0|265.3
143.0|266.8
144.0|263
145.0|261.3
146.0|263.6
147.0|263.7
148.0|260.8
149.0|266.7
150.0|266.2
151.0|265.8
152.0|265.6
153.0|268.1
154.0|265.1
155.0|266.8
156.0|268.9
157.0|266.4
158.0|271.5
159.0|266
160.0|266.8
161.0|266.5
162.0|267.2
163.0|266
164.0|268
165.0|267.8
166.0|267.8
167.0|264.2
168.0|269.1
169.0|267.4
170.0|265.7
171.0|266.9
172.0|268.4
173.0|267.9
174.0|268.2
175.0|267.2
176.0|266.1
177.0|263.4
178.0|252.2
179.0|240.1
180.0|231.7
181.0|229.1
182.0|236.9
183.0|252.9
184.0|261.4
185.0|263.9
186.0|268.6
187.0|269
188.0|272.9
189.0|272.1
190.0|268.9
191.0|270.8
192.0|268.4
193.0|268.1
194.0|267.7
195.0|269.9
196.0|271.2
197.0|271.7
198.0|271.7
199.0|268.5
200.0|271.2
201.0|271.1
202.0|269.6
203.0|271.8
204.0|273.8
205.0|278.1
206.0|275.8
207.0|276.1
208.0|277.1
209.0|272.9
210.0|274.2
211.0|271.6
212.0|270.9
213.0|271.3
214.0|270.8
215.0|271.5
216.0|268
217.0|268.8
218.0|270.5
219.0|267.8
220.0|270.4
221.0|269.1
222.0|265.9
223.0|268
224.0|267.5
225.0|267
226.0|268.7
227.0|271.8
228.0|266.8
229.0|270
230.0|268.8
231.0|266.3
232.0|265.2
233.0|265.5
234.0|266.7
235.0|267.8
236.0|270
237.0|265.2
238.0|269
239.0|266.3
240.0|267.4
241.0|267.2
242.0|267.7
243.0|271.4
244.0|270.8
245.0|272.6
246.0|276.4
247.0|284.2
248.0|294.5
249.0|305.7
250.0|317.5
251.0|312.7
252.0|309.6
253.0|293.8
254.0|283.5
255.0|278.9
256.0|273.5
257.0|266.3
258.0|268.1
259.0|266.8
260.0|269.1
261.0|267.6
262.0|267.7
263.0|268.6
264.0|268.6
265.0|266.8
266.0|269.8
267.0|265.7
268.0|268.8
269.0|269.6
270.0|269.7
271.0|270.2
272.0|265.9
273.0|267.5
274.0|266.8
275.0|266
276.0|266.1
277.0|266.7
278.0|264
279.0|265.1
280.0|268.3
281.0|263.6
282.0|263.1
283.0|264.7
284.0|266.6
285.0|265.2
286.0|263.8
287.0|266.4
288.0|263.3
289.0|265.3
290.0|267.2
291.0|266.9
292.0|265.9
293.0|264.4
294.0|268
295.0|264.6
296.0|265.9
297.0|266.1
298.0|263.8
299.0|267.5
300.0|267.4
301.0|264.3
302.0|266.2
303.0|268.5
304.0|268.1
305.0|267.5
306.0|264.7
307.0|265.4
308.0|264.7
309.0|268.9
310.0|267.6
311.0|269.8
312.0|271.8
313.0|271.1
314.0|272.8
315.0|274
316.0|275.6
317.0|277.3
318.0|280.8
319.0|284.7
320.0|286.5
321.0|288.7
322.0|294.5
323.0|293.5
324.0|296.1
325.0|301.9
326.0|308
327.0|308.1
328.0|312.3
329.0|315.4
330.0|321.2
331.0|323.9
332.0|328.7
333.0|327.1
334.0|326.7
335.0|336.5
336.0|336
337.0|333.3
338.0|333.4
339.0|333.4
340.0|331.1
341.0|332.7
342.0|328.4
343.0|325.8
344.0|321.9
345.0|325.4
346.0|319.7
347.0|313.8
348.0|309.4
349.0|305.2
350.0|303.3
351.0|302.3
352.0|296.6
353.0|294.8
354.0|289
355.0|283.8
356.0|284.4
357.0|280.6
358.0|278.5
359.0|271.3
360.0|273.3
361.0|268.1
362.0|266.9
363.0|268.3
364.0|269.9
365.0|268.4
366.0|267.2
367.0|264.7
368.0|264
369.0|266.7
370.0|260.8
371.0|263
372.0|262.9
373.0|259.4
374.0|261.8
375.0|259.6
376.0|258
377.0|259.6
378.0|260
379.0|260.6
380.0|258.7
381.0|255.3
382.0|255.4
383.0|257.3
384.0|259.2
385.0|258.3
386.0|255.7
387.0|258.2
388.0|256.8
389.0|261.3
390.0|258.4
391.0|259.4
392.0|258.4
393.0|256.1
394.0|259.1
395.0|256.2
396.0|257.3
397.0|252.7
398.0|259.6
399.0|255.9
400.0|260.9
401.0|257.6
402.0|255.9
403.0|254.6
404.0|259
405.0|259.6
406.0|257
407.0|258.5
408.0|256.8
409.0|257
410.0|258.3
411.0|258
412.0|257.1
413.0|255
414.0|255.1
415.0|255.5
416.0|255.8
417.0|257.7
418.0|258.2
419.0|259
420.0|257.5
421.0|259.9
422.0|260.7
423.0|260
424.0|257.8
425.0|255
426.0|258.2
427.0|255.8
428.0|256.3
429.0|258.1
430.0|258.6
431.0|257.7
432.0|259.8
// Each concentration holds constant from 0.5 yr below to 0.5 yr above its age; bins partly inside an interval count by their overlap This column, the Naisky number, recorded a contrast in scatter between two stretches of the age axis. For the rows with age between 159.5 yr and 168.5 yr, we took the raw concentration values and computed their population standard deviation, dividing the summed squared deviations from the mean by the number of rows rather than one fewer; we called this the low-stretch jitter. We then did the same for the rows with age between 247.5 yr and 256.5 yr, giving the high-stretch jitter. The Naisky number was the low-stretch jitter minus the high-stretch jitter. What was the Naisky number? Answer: -13.5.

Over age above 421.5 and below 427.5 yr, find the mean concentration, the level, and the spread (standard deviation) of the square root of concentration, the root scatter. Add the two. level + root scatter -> 258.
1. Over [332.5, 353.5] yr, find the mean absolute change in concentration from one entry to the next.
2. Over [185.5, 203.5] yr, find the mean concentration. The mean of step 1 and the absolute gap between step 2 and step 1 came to 135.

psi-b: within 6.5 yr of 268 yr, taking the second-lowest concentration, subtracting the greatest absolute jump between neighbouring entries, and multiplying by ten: 2616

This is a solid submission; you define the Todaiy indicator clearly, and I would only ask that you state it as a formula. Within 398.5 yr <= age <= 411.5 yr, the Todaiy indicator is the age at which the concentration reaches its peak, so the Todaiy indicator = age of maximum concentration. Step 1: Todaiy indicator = 400.0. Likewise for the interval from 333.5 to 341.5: 335.0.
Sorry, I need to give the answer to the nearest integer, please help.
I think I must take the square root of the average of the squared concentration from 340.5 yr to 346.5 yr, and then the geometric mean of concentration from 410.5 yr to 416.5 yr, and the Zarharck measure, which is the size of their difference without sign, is 70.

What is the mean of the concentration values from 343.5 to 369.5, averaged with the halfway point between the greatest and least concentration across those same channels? 291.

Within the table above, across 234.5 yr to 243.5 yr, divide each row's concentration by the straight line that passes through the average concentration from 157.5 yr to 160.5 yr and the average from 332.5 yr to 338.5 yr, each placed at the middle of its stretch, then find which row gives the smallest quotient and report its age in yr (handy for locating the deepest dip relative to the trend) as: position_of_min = 237.0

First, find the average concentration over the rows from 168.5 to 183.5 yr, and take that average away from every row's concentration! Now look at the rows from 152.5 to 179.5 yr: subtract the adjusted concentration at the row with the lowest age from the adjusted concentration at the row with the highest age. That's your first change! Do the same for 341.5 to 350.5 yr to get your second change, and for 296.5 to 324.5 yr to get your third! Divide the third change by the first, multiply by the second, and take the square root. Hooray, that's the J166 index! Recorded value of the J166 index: 5.2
